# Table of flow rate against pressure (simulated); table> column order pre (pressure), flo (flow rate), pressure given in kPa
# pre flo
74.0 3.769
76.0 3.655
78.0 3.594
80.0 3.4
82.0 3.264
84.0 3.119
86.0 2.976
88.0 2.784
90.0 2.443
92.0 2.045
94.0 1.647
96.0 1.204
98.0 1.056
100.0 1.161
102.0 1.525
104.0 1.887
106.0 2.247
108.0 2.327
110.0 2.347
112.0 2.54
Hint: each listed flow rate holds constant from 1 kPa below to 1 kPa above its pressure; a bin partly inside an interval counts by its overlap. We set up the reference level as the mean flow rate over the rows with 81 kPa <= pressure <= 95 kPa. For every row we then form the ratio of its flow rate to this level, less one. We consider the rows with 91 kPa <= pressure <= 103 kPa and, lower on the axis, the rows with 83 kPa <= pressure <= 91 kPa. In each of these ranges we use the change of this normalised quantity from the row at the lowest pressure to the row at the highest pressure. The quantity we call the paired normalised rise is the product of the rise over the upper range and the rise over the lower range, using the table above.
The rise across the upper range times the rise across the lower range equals 0.052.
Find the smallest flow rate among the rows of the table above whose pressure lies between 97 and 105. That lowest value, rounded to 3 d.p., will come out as 1.056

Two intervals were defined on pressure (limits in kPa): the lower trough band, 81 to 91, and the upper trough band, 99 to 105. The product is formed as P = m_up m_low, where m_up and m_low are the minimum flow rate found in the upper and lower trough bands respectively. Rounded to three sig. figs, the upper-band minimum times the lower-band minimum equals 2.84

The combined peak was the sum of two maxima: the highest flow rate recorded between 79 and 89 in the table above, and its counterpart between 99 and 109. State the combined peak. 5.7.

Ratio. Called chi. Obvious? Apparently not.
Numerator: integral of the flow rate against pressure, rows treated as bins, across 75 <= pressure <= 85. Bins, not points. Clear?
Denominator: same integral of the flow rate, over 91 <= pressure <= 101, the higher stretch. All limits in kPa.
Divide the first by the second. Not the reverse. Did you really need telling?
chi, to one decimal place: 2.4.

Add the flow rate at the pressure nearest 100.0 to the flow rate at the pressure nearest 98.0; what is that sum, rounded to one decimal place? 2.2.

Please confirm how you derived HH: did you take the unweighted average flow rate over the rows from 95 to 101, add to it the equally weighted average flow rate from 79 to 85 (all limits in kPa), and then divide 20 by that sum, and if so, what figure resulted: 4.5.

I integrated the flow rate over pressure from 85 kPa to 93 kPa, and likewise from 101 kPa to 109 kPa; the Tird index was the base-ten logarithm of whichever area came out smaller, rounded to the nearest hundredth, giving 1.20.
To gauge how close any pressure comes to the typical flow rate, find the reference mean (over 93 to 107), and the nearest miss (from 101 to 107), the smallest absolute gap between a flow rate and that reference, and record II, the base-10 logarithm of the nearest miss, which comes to -2.1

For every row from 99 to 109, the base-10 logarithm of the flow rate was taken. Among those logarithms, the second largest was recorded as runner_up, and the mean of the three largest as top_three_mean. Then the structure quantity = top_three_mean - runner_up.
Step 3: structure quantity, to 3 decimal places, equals -0.020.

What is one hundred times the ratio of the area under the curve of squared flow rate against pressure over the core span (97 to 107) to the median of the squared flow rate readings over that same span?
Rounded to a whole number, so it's 1152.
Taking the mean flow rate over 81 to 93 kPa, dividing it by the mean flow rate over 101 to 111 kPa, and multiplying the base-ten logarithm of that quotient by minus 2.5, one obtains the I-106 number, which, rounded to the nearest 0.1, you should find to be -0.3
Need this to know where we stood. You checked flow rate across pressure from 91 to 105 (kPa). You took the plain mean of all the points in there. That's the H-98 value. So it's 1.50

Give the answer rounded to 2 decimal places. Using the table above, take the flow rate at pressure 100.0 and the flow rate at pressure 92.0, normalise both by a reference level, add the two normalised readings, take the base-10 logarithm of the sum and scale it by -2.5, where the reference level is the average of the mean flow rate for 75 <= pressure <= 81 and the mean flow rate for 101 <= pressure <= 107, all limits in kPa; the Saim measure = -0.18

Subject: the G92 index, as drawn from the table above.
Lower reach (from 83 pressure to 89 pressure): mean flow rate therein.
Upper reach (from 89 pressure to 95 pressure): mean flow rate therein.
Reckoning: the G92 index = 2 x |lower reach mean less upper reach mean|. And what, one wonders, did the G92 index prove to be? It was 1.8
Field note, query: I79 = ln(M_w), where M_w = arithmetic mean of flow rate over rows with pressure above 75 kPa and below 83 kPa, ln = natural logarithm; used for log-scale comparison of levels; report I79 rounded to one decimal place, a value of 1.2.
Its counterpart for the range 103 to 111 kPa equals 0.8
